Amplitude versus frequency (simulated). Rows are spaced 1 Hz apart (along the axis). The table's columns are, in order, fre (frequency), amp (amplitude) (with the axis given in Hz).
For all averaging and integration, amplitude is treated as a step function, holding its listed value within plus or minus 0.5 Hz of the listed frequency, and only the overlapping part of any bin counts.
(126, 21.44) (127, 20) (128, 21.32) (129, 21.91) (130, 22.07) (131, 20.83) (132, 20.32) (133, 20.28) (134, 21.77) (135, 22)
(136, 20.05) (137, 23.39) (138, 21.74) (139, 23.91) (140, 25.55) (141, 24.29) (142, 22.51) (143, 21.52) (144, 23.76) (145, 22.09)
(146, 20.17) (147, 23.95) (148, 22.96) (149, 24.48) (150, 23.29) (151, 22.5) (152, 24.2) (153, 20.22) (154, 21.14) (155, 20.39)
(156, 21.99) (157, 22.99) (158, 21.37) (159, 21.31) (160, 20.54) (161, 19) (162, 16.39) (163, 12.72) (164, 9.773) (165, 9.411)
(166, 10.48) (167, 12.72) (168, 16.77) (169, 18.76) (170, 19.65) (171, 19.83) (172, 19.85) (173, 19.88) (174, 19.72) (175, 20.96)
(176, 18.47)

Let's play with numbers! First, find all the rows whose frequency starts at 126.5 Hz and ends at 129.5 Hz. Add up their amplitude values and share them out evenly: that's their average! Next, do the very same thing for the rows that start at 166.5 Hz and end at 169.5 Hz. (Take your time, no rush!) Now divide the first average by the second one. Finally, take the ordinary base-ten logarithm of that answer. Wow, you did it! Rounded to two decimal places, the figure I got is 0.12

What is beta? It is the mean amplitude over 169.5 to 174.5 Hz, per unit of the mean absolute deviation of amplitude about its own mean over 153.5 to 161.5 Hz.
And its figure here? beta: 24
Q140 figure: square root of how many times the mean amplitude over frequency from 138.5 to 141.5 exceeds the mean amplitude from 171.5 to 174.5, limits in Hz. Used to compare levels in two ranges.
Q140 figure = 1.11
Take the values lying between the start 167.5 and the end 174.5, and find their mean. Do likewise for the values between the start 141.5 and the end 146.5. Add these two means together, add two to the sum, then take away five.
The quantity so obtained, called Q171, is 38.2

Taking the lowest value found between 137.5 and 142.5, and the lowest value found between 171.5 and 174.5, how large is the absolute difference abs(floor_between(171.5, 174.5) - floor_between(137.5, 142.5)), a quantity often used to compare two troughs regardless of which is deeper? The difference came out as 2.0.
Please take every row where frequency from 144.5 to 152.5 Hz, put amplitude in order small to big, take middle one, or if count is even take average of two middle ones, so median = 23.1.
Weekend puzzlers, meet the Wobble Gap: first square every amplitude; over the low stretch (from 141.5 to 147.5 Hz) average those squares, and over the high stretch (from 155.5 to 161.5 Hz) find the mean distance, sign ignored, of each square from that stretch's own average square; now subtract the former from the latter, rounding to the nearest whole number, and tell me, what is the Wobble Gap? -461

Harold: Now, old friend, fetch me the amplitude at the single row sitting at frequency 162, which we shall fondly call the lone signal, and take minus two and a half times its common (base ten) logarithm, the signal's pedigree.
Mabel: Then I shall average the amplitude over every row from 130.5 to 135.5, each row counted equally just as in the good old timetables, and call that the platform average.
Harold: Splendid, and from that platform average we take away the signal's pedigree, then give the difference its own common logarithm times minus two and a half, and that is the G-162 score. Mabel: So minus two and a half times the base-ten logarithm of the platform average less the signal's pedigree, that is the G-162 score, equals -3.45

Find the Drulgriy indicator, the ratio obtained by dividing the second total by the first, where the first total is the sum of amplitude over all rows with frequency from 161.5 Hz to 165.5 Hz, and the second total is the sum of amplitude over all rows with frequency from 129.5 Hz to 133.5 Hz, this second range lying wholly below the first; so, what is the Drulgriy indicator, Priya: 1.7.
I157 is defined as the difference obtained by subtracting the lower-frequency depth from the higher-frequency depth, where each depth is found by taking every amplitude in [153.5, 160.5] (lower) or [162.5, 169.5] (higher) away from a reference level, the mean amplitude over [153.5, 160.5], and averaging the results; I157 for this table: 8.4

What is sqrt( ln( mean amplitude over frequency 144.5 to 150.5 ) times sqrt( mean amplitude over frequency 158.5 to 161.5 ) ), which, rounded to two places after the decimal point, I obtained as 3.75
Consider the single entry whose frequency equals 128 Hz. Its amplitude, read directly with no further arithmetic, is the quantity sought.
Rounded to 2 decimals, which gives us 21.32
